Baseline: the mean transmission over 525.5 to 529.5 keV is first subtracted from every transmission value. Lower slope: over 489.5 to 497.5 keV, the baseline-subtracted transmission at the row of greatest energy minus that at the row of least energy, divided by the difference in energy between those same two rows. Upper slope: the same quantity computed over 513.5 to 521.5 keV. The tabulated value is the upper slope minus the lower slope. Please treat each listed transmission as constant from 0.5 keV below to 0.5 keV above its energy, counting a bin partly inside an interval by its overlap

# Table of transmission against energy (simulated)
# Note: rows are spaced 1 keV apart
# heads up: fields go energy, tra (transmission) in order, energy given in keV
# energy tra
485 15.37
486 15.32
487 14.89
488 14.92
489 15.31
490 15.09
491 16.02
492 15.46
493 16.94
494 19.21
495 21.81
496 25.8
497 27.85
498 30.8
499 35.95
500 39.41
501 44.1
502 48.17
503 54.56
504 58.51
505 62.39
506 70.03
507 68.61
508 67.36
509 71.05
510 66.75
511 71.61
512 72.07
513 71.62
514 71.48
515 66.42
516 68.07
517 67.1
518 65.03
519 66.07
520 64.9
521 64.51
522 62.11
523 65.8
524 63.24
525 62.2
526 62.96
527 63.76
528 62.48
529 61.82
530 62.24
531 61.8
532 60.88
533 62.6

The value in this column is -2.8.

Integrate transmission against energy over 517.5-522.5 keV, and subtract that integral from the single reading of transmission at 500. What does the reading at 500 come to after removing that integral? -283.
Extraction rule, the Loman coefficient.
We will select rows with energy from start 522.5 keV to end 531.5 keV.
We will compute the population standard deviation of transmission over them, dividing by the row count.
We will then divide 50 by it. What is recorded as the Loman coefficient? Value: 42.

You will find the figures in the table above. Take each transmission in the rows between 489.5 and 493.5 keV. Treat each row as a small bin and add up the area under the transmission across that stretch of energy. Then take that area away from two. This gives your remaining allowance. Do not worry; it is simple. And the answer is -62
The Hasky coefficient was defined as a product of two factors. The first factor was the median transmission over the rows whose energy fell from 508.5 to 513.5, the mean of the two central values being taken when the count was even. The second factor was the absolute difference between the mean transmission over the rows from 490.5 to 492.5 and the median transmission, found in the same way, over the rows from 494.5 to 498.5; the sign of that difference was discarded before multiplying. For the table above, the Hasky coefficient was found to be 794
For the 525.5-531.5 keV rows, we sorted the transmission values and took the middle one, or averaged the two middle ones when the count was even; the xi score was 62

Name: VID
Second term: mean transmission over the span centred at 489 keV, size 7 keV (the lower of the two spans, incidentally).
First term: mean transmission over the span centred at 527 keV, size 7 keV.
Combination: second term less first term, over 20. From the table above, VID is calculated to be -2.4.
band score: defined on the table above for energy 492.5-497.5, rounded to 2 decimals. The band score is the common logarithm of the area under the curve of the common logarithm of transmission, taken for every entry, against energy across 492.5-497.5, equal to 0.83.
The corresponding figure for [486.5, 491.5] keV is 0.77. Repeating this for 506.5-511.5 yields 0.96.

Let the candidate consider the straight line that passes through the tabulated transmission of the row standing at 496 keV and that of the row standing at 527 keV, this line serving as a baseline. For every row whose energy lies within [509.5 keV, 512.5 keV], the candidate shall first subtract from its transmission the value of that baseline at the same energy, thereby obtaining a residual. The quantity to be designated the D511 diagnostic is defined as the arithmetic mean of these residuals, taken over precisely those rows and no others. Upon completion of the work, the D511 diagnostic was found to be 26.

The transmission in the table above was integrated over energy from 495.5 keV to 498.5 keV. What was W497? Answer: 84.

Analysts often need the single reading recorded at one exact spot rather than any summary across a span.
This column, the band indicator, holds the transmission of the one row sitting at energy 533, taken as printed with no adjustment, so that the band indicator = 62.6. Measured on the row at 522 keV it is 62.11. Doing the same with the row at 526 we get 62.96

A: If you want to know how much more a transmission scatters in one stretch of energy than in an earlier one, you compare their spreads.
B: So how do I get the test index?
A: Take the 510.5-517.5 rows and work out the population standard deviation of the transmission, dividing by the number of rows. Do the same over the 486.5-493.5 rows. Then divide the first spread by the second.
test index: 3.3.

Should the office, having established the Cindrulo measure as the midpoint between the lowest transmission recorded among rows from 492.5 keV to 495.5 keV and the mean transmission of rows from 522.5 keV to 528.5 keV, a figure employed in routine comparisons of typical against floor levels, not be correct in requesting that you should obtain 40.2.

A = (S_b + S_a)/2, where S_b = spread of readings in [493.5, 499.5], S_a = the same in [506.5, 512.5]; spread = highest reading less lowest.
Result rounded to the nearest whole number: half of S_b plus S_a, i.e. 11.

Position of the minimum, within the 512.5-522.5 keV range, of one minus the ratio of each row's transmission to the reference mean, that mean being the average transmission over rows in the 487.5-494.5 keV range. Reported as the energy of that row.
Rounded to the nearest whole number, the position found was 513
